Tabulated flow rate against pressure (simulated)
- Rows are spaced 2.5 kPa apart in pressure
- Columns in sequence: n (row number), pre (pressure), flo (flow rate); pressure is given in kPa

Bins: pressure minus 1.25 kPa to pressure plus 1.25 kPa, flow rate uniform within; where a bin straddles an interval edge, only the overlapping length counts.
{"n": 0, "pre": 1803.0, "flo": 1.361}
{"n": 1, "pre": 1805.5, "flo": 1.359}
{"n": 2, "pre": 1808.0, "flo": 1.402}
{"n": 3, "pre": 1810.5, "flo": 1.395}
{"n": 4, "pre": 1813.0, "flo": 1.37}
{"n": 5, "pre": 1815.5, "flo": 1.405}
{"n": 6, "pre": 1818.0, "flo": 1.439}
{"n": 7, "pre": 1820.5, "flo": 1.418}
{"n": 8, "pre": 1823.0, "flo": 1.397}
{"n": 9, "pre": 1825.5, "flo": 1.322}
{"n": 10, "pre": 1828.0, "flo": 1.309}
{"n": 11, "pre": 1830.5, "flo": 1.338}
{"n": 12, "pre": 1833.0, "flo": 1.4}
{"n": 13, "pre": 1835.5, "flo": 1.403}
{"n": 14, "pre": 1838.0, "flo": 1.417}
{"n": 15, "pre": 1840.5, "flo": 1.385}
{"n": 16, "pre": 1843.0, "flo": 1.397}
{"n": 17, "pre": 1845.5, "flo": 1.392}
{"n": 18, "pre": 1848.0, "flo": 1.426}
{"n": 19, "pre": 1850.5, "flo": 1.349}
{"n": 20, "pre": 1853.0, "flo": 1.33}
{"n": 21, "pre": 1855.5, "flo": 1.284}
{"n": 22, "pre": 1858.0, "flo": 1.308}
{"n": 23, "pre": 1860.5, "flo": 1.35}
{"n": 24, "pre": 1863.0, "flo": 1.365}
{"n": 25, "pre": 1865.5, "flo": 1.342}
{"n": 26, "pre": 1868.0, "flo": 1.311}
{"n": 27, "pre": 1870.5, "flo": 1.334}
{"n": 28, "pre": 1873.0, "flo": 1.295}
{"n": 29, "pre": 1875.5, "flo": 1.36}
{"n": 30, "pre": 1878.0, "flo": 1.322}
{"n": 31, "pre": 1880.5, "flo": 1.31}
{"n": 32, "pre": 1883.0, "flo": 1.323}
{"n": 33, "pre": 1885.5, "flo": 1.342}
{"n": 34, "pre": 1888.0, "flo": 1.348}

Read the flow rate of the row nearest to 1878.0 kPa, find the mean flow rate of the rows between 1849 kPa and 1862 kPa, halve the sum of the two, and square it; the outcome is 1.75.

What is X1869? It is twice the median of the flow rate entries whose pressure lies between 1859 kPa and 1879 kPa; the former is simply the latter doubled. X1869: 2.68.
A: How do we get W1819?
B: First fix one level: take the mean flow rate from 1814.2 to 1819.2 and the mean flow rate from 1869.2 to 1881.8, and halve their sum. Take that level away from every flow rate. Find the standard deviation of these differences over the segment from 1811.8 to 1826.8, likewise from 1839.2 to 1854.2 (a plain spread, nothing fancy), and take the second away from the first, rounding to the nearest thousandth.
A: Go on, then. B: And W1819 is 0.006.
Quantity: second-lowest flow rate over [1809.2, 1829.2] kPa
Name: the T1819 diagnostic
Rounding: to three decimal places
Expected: 1.322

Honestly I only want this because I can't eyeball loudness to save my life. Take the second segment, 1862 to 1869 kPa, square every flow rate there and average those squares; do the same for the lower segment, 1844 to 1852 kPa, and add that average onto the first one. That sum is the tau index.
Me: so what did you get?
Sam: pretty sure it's 3.72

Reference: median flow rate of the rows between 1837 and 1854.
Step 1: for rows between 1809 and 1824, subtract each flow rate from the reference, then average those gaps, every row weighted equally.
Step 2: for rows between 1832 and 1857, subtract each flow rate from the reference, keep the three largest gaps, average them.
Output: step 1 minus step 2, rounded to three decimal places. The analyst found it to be -0.083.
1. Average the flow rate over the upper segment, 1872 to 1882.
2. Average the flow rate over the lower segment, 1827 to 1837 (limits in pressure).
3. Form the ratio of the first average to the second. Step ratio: 0.97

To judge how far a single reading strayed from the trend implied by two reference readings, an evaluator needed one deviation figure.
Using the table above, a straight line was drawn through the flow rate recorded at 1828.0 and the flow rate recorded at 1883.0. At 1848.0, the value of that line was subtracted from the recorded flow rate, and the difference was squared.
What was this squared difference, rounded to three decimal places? 0.013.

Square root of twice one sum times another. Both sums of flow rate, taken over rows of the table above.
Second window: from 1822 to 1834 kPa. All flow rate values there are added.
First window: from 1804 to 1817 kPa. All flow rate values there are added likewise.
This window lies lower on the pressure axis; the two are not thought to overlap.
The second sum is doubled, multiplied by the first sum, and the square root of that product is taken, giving 9.7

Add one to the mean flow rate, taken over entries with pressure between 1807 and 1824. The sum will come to 2.404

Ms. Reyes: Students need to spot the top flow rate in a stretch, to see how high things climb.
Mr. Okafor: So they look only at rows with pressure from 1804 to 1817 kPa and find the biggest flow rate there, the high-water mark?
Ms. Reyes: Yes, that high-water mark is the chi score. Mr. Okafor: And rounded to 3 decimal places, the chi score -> 1.405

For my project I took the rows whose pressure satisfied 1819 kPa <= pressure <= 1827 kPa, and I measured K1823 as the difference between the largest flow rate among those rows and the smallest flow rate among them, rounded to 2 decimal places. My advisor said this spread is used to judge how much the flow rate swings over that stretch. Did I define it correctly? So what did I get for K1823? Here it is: 0.10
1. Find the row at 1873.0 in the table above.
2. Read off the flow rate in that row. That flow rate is 1.295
